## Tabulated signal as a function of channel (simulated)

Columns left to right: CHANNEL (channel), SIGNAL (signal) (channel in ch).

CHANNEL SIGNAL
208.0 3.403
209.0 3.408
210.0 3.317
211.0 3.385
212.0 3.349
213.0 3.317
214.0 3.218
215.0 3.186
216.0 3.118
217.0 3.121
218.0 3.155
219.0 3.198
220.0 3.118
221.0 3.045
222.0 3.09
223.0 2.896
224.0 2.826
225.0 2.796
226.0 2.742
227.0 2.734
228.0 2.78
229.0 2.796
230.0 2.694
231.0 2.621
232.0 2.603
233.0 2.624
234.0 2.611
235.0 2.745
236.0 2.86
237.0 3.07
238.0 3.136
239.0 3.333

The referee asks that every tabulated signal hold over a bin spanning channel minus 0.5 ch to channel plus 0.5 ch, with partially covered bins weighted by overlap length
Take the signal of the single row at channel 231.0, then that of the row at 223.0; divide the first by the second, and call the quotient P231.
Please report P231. 0.91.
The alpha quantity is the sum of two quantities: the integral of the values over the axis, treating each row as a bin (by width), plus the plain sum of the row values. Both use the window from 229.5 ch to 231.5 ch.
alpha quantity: 10.6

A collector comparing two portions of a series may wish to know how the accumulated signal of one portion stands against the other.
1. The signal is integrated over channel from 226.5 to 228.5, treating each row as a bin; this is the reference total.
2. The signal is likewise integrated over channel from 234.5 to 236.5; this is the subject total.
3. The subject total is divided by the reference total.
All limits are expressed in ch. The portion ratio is 1.0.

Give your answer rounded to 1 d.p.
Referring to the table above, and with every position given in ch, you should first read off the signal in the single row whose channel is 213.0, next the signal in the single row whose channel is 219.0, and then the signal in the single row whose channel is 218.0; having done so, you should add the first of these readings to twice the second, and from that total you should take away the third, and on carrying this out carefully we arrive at 6.6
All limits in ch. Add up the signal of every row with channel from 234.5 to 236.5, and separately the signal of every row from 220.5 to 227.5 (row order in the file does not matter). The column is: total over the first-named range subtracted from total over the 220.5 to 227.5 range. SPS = 15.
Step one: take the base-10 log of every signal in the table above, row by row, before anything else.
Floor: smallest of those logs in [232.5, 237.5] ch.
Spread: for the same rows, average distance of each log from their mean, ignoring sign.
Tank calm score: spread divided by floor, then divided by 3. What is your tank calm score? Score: 0.018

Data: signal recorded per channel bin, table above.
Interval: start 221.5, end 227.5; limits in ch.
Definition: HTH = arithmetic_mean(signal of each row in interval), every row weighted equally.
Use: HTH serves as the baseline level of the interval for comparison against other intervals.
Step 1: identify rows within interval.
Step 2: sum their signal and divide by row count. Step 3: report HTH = 2.85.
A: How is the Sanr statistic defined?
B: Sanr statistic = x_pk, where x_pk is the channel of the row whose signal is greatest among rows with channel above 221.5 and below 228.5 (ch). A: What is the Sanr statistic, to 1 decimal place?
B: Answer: 222.0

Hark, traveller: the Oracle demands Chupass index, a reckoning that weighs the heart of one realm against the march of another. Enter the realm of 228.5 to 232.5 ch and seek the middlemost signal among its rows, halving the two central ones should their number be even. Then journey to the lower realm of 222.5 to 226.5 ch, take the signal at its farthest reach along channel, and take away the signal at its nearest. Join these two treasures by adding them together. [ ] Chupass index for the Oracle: 2.50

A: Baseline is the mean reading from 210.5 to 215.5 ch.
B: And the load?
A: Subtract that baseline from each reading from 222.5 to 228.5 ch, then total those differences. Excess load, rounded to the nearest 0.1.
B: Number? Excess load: -3.0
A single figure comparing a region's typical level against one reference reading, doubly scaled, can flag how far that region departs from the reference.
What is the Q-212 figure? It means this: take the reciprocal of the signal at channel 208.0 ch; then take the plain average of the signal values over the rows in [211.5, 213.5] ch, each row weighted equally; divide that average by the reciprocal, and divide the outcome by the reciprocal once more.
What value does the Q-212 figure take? 38.6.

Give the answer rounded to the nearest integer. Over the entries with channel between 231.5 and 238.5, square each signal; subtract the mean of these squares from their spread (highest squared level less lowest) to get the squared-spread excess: -5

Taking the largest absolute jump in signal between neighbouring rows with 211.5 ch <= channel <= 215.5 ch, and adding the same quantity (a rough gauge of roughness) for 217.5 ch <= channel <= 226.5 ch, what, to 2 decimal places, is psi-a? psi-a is 0.29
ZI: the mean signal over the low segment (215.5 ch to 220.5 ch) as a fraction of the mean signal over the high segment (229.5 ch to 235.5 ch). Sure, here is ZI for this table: 1.19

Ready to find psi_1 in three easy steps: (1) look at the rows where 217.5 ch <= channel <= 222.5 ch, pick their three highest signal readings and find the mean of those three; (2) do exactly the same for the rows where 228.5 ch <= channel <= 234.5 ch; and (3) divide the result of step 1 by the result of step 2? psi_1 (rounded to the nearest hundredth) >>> 1.17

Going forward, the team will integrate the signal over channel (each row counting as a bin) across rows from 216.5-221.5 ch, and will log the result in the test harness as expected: 15.6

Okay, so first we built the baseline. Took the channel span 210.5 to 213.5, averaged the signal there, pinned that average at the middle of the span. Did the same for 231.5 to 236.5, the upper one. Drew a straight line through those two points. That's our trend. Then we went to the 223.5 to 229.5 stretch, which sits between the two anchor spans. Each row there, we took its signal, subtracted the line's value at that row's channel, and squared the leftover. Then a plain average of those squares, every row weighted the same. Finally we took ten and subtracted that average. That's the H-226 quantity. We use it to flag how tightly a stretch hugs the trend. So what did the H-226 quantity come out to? 9.979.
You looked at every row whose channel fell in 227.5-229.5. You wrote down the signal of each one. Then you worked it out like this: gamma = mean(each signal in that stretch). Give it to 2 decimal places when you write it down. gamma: 2.79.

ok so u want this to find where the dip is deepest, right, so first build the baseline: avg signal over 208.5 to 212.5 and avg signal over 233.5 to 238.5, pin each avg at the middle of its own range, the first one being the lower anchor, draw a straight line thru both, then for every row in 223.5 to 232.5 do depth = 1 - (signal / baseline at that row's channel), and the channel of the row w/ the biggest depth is 232.0 ch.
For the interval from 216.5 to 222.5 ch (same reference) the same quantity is 221.0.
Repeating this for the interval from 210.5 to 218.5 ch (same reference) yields 216.0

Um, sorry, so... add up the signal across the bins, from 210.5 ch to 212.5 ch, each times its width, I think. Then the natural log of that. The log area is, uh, 1.91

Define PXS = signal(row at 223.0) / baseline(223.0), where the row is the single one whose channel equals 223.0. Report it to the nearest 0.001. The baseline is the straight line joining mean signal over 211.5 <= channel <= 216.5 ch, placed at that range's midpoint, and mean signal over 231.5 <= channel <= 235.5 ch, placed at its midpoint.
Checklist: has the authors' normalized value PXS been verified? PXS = 0.977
